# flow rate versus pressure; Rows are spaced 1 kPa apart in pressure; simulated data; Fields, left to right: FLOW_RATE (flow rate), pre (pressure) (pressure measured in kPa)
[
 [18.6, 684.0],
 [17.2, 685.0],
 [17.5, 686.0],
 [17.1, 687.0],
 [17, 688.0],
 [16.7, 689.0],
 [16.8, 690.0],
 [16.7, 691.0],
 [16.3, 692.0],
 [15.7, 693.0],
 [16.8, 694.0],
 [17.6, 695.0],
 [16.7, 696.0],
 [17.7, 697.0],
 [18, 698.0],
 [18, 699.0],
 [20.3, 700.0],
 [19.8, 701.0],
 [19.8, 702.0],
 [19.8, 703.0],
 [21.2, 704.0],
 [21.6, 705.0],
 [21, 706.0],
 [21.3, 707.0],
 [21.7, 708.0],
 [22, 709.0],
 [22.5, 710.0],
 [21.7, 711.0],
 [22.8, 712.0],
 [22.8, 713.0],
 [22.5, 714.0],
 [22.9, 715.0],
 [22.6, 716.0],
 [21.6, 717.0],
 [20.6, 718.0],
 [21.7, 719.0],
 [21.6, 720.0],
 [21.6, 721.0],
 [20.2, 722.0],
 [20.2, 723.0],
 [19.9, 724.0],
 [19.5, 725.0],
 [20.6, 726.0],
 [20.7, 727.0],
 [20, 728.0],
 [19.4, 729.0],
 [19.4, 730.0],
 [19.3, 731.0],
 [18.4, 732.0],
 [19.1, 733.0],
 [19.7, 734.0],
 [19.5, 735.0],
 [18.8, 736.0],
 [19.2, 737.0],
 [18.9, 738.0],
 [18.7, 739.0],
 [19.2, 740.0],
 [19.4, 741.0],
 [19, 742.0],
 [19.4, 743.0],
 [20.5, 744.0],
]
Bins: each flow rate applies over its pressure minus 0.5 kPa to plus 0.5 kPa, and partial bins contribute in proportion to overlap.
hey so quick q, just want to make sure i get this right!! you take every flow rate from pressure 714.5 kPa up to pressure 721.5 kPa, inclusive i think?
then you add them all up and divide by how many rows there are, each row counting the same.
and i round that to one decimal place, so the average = 21.8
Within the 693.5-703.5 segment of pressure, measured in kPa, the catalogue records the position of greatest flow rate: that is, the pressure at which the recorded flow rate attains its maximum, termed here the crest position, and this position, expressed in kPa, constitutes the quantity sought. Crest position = 700.0 kPa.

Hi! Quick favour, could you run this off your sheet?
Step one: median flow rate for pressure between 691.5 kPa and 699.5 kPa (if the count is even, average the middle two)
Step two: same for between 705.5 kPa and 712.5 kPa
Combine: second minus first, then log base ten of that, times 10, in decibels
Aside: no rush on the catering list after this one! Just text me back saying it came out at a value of 6.5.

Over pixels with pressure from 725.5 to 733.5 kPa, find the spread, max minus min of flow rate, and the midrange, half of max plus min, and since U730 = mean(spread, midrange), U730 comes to 10.9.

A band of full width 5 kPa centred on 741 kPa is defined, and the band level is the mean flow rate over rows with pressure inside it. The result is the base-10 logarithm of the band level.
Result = 1.28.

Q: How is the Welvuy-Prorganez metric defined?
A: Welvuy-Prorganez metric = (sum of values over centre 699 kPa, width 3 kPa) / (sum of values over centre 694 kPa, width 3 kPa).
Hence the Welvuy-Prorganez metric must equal 1.12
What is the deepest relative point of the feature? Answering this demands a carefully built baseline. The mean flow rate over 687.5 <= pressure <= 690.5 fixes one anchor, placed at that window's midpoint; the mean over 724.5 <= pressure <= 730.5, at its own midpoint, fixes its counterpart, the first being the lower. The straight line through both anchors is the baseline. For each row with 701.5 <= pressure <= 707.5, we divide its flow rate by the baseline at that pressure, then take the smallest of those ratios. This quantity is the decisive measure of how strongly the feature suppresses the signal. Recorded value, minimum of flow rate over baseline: 1.10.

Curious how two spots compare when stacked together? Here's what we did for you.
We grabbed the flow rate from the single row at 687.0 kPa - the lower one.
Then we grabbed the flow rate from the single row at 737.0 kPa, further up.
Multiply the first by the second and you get 328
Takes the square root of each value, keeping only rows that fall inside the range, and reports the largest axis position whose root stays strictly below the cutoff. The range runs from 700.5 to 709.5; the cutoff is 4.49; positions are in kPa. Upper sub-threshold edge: 703.0 kPa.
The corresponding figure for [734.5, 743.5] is 743.0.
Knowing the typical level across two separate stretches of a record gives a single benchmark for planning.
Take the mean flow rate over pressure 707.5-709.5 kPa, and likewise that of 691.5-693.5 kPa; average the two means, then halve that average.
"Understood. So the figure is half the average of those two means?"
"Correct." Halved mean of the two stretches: 9.46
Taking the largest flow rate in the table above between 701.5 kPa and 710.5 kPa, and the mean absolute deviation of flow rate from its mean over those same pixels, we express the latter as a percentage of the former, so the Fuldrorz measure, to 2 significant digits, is 3.0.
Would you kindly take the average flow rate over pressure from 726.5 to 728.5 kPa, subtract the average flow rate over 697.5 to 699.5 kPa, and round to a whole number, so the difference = 2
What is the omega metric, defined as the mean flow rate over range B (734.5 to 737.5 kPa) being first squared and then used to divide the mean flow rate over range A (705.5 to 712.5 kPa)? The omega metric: 0.059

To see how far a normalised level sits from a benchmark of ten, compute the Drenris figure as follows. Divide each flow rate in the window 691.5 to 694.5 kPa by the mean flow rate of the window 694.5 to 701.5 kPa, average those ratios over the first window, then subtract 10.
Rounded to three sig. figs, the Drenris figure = -9.11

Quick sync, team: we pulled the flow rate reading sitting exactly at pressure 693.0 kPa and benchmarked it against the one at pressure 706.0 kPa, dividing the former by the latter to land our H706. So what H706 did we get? 0.7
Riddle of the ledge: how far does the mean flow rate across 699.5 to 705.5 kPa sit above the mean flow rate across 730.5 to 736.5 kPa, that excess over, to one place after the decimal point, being 1.3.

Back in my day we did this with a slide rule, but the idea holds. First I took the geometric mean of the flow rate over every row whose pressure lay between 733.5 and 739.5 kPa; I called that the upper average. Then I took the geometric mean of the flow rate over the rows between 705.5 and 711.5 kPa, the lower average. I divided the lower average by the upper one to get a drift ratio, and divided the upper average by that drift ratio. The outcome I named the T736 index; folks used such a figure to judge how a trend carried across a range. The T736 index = 17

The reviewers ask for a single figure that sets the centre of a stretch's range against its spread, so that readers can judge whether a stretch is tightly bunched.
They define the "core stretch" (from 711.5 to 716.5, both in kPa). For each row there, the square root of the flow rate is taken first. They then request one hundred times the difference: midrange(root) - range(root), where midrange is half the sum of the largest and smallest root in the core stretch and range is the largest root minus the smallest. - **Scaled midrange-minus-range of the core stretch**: 472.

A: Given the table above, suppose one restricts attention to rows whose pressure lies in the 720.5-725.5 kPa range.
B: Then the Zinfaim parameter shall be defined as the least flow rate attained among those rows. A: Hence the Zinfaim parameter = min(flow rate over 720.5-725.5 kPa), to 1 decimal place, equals 19.5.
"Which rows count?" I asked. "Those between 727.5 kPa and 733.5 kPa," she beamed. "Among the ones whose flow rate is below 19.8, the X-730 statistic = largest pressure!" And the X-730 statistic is 733.0 kPa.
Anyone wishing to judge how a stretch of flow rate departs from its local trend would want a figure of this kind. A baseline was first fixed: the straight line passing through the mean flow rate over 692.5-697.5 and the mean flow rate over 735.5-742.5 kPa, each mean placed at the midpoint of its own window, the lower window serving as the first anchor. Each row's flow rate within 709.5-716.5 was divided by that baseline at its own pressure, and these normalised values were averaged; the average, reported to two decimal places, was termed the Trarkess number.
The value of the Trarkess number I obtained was 1.27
